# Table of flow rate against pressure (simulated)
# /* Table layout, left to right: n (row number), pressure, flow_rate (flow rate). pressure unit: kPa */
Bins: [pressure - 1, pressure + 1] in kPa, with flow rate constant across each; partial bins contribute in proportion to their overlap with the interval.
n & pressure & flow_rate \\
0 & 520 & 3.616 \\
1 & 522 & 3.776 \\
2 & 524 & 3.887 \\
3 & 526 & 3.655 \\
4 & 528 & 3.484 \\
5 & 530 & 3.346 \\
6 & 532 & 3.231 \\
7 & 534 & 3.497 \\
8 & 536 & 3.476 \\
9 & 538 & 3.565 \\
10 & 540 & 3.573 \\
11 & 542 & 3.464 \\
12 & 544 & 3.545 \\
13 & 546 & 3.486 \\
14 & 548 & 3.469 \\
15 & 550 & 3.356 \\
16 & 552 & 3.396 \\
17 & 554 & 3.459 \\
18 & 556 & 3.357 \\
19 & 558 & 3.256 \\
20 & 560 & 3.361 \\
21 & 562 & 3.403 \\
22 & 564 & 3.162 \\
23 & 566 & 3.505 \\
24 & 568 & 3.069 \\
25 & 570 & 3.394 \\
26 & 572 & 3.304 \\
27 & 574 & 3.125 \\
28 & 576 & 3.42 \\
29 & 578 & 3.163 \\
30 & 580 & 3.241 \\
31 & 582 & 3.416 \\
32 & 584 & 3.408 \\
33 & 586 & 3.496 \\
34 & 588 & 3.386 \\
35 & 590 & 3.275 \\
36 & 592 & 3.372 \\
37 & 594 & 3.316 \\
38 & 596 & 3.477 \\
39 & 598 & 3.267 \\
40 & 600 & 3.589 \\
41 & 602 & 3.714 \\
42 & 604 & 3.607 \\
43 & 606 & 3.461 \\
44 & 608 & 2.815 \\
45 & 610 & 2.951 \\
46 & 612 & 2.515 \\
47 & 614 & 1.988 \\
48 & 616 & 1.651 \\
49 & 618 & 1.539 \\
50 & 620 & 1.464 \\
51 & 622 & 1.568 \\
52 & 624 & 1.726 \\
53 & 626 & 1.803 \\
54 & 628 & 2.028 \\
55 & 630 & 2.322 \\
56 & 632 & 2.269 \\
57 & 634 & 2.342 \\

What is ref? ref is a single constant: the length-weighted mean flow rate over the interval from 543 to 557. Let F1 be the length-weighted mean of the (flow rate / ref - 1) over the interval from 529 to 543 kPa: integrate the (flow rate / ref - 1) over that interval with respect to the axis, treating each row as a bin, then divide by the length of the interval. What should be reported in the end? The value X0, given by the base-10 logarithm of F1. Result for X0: -2.46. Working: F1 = 0.003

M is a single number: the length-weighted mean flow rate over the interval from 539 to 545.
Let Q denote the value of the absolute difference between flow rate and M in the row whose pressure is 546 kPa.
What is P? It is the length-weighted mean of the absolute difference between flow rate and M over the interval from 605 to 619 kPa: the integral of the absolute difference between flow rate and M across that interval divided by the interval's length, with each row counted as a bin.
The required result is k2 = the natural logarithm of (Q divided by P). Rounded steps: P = 1.11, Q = 0.04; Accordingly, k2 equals -3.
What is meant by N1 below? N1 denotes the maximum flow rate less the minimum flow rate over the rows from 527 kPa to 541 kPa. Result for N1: 0.3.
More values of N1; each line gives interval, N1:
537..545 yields 0.1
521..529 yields 0.4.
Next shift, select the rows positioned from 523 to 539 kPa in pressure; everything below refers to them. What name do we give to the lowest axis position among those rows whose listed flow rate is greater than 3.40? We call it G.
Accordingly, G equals 524 kPa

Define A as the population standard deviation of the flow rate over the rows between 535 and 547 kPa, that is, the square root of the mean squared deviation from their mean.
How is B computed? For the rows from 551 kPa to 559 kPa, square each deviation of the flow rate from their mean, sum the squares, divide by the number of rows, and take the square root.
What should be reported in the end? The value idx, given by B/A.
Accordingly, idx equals 1.7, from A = 0.044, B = 0.07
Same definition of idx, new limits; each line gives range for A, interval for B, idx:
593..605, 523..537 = 1.2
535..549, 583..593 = 1.6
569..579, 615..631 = 2.3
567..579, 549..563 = 0.4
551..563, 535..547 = 0.7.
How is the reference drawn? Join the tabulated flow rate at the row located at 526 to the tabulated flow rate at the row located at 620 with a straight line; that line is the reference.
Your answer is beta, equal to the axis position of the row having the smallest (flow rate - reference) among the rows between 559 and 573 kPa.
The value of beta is 564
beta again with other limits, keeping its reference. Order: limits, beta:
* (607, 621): 620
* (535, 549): 536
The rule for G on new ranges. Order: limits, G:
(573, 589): 576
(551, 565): 554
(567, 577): 576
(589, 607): 596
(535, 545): 536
